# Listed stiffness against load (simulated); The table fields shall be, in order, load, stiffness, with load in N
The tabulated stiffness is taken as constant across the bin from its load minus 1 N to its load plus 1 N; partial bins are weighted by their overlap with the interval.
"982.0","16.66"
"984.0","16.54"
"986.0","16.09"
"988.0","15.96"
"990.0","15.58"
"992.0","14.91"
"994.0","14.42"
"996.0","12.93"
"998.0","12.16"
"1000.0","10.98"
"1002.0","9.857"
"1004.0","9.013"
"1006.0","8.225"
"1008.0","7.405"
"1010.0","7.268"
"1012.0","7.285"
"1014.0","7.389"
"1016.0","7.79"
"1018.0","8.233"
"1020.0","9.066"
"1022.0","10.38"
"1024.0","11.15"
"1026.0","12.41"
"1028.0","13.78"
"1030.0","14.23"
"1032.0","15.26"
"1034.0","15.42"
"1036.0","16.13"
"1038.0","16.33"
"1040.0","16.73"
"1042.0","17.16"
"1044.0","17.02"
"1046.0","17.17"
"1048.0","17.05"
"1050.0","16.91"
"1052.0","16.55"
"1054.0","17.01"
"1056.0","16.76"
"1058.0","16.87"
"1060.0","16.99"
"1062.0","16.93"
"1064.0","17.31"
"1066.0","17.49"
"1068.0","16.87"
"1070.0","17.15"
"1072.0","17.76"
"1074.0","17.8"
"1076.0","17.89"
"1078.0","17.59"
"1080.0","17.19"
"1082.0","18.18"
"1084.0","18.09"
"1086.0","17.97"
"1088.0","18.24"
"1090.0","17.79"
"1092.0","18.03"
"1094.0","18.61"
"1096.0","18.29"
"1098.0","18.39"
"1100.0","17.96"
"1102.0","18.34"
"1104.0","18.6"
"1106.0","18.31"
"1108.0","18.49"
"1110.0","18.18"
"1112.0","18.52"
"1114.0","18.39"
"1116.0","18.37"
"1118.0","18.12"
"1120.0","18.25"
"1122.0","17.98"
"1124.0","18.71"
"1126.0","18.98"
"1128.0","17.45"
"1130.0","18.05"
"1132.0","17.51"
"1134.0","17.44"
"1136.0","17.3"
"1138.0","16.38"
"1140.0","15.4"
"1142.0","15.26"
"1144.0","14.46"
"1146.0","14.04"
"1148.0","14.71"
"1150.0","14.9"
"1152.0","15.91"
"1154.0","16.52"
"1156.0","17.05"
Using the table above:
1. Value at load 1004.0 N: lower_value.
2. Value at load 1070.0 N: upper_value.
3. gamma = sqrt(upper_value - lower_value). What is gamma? 2.9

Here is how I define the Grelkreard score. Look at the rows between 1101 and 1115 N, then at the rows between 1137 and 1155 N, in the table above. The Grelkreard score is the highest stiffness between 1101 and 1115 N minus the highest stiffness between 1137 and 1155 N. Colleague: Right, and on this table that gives 2.1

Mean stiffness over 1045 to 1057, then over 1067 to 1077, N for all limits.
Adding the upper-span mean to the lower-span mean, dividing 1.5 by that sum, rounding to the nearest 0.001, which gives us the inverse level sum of 0.044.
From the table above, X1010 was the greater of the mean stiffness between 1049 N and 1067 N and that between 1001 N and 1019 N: 17.0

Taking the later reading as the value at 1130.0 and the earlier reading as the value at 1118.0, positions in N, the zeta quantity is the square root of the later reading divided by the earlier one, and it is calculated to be 1.00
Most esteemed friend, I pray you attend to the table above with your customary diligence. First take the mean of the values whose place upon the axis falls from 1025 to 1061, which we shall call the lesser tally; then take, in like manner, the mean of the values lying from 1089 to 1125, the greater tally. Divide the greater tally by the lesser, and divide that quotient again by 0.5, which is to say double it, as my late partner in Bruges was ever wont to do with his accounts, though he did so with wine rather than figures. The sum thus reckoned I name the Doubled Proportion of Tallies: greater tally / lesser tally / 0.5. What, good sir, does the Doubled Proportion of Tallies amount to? 2.3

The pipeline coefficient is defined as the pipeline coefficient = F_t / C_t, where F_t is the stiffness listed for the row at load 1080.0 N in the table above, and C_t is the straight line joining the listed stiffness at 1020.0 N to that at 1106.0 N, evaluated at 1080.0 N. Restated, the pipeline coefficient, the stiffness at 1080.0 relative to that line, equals 1.11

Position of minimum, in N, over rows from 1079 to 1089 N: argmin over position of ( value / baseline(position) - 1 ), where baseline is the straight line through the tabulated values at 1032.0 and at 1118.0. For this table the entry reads 1080.0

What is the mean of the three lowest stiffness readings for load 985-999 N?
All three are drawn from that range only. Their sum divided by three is 13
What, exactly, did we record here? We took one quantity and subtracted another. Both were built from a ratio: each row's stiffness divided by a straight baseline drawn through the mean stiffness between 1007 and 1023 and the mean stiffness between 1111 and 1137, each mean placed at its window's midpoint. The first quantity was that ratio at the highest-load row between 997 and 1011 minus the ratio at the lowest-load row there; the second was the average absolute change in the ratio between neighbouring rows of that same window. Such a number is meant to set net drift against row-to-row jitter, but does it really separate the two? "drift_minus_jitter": -1.1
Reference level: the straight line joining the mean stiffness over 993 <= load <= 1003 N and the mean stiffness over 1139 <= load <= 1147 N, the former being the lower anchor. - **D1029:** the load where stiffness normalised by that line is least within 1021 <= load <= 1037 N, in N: 1022.0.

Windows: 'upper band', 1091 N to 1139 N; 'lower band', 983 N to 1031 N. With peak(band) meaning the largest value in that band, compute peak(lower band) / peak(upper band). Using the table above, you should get 0.871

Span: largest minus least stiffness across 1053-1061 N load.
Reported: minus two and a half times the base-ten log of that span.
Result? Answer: 1.5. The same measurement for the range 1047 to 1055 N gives 0.8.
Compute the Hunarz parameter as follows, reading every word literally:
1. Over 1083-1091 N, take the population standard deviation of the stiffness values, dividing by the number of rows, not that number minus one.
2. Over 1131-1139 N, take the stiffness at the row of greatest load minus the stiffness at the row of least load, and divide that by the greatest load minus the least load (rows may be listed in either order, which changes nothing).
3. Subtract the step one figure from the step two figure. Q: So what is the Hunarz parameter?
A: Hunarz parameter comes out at -0.35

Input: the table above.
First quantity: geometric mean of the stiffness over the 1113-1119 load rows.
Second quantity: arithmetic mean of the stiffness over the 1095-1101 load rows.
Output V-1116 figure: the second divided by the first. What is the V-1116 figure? 1.00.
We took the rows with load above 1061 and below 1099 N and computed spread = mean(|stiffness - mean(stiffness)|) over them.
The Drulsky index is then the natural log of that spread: -0.9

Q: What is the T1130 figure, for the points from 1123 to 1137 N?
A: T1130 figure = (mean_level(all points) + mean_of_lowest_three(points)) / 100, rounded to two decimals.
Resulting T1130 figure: 0.35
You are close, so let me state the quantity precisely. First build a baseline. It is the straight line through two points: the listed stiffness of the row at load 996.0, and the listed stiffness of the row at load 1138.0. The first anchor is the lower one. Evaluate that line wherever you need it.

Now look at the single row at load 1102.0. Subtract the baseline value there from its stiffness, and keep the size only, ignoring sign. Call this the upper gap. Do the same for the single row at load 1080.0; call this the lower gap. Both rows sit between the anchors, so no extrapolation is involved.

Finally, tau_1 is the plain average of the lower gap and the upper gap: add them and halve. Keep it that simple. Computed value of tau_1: 2.5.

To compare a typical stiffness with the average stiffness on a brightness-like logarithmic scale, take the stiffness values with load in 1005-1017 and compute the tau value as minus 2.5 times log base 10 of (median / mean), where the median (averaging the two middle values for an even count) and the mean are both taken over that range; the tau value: 0.024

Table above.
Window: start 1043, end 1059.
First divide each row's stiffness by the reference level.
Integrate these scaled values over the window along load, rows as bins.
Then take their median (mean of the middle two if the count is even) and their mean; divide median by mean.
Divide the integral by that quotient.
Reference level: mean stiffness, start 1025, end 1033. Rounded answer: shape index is 19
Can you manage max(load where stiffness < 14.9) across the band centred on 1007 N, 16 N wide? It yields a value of 1014.0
